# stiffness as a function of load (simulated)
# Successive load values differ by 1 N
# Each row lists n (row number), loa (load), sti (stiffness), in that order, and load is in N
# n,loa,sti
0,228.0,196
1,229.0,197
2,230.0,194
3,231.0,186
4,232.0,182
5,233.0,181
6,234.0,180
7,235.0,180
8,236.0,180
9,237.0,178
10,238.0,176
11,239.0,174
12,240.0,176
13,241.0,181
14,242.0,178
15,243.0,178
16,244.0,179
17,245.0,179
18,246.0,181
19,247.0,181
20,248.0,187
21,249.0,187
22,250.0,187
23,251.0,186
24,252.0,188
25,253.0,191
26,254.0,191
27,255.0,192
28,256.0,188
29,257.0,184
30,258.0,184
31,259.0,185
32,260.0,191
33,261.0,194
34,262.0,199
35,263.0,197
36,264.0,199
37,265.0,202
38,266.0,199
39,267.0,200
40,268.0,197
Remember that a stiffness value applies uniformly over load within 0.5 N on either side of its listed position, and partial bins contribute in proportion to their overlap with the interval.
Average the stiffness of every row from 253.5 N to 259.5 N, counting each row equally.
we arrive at 187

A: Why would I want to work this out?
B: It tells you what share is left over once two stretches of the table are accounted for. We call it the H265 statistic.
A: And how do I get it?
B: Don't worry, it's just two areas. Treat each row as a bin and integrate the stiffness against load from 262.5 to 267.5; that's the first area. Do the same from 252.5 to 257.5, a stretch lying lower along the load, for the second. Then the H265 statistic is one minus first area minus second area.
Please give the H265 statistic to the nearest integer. -1942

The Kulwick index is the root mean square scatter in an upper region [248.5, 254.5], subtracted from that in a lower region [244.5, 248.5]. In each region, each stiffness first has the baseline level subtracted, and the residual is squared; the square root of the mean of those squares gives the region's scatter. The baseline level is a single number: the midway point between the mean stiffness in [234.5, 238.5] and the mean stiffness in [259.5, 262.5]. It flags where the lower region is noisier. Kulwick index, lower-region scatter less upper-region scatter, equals 3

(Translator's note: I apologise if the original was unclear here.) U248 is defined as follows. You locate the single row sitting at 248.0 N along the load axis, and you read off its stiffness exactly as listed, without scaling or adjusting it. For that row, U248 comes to 187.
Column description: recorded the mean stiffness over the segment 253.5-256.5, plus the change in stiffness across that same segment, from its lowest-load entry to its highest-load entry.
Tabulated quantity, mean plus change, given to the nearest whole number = 187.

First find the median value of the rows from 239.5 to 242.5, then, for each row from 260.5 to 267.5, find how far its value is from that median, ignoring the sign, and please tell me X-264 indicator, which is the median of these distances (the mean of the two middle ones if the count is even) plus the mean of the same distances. 42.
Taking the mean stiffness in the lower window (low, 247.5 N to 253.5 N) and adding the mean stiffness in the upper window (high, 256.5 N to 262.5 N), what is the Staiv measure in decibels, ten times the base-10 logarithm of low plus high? 25.8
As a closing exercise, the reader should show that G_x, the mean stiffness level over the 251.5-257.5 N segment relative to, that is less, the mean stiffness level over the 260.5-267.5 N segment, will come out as -10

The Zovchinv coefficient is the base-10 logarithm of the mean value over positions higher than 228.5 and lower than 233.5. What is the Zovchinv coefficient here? 2.27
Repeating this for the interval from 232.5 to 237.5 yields 2.25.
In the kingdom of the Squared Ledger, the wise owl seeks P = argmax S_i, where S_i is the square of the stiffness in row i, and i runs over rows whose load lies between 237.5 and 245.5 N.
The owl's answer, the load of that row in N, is 241.0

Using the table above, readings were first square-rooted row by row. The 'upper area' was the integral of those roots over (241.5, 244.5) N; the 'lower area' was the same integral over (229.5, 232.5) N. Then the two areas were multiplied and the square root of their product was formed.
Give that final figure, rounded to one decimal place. 40.6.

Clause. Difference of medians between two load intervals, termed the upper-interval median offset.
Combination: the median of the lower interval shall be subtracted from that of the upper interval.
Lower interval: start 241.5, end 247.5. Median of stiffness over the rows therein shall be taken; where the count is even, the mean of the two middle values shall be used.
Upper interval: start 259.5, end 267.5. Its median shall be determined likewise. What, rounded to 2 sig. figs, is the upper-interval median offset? 20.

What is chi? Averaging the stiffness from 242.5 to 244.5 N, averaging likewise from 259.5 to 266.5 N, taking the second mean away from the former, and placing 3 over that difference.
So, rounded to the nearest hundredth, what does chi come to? -0.16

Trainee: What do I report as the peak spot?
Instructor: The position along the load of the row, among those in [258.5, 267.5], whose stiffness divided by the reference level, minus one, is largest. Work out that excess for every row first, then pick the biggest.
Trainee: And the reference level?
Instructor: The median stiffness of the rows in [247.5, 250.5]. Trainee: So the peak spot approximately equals 265.0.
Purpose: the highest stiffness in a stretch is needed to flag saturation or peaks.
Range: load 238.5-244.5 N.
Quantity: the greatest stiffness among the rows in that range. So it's 181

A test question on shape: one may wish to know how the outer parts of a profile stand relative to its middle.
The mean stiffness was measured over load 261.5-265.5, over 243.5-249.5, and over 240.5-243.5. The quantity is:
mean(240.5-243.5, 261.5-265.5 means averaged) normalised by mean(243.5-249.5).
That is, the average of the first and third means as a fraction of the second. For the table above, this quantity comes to 1.04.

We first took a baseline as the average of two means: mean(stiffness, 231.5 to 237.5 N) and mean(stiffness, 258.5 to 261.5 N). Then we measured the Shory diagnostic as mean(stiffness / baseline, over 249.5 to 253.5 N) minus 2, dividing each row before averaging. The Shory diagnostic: -0.98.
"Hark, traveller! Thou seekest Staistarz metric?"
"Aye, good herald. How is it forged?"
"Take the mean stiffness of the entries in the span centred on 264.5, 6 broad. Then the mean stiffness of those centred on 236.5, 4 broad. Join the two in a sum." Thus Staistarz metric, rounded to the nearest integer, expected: 378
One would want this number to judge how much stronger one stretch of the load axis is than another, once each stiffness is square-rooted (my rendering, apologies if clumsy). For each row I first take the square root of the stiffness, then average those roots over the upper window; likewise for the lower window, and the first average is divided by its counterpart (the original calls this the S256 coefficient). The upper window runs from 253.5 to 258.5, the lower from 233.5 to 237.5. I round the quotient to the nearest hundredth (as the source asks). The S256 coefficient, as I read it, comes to 1.02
